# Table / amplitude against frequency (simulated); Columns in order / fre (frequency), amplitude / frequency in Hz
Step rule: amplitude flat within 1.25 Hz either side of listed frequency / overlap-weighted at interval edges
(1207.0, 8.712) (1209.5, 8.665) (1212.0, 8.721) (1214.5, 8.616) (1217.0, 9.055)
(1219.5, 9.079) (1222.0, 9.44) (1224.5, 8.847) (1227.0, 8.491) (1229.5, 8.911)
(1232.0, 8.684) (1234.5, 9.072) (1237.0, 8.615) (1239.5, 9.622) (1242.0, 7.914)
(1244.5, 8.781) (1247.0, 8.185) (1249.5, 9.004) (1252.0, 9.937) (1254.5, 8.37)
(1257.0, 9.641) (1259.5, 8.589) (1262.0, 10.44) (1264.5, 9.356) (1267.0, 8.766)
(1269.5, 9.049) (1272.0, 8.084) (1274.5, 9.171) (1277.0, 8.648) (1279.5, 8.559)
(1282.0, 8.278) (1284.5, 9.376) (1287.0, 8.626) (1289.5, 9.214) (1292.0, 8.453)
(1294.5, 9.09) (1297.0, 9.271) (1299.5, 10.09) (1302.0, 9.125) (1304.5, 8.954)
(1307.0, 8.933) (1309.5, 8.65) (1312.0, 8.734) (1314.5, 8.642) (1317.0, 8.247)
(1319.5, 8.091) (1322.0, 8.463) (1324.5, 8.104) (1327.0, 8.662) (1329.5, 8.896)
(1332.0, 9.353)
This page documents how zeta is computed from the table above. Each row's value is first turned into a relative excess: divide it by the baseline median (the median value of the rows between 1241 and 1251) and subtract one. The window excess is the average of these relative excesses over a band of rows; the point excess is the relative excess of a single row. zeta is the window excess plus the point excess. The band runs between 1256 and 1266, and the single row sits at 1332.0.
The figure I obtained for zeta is 0.22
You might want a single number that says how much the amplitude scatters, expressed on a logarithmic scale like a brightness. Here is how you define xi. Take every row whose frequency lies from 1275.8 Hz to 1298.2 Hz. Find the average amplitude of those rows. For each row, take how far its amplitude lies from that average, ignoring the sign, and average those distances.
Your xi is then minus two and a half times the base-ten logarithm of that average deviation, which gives 1.1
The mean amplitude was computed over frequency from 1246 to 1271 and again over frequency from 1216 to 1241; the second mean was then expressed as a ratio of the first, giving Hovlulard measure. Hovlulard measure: 0.98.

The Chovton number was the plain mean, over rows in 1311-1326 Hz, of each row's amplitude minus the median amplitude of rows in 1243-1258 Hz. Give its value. -0.51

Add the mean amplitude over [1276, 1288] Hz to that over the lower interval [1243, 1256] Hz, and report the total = 17.55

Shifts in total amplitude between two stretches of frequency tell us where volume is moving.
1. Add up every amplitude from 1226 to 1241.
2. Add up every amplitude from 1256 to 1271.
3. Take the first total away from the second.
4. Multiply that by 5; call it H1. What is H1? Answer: 12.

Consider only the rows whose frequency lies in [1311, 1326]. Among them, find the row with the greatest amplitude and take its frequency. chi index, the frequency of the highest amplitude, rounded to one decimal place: 1312.0 Hz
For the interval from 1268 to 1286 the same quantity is 1284.5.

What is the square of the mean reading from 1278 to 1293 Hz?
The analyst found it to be 76.6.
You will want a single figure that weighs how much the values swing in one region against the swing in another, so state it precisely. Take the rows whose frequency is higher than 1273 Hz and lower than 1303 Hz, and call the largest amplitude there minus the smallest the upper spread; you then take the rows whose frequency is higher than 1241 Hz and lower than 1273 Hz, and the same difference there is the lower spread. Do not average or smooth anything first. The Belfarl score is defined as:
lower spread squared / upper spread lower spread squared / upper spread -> 3.5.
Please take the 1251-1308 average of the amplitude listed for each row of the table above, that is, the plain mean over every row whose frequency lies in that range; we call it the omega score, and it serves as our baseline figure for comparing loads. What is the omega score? 9.04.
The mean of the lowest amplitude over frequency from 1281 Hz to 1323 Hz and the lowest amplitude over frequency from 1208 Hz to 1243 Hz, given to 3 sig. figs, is 8.00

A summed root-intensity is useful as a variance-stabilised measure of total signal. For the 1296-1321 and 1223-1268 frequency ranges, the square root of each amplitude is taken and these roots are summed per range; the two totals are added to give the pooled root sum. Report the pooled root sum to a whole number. 84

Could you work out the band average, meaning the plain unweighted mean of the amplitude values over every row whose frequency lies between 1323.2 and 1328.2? 8.38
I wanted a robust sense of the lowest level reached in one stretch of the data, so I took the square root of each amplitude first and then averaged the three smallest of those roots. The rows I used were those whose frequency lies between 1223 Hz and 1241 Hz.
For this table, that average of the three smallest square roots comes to 2.93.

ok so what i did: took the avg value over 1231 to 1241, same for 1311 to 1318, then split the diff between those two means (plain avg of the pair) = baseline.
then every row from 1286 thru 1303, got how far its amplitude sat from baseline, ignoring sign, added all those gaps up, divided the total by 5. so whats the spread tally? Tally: 0.7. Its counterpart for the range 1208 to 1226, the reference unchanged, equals 0.3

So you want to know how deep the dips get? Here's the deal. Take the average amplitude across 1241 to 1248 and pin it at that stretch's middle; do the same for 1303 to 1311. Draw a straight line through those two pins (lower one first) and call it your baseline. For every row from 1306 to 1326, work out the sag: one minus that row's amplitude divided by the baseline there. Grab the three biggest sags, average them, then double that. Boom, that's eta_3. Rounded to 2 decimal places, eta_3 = 0.18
